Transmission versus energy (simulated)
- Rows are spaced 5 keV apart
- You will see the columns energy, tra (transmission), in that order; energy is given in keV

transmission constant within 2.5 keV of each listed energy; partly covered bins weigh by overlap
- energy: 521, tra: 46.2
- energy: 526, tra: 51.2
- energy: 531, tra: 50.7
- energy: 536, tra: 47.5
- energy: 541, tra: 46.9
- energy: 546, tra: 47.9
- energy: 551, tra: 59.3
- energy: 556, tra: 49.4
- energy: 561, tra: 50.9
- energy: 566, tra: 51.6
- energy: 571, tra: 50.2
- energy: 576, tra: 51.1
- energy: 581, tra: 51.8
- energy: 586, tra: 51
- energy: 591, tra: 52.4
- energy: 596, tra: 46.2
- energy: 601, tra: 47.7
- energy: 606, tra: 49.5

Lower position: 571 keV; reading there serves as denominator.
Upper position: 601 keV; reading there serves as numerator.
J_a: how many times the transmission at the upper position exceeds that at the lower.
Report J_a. 0.95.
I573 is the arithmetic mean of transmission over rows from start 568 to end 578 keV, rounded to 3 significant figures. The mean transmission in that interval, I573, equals 50.7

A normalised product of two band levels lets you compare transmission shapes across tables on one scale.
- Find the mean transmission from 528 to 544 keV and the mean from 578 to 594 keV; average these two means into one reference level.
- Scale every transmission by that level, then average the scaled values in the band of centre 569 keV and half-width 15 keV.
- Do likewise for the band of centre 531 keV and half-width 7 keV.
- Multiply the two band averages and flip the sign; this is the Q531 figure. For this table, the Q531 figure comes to -1.01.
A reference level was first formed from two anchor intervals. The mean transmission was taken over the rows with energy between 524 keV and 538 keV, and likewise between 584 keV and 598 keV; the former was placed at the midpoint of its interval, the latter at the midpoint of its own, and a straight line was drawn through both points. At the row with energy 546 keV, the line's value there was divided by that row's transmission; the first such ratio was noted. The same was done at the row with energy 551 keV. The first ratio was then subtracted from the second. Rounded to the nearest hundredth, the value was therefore -0.20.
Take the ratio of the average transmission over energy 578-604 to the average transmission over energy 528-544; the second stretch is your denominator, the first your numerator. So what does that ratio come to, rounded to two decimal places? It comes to 1.03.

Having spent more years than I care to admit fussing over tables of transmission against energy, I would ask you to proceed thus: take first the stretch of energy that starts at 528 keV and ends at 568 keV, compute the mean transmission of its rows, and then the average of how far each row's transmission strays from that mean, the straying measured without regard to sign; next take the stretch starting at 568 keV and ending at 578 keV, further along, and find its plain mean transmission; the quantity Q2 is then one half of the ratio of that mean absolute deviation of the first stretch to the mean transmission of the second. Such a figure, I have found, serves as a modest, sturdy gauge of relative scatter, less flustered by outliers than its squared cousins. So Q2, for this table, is 0.026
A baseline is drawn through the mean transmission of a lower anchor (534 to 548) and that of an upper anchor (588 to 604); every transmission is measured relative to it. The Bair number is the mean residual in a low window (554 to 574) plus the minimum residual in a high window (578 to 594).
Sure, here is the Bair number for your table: 5.0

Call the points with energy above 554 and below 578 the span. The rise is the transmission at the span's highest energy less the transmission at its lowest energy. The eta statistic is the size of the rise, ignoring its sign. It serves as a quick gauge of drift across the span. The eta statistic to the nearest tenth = 1.7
